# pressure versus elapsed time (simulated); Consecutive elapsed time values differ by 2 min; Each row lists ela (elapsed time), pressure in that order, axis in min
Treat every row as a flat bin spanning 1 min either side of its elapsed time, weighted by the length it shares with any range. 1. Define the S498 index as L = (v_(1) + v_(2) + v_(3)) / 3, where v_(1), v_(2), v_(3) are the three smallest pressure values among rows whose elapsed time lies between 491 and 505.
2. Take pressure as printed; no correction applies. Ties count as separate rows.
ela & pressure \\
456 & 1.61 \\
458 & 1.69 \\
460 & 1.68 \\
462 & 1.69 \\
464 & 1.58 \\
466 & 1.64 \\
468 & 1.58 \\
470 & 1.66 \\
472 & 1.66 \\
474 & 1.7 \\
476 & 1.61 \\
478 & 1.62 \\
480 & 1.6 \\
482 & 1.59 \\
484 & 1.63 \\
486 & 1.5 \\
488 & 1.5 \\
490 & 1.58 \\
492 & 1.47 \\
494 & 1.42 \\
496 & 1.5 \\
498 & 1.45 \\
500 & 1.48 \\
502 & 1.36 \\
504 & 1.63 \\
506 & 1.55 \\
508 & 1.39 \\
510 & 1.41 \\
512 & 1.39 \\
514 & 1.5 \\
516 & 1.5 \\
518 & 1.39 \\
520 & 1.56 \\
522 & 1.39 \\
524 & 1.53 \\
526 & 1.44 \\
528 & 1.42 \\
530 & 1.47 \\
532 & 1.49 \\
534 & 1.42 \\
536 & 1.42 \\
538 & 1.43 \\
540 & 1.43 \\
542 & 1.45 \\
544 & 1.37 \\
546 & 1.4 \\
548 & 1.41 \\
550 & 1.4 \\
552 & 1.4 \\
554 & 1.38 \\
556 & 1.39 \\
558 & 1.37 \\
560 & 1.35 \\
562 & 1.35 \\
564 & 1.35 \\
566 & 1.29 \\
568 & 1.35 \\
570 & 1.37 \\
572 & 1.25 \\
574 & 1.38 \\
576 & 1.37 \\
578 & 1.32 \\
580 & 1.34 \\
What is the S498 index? 1.41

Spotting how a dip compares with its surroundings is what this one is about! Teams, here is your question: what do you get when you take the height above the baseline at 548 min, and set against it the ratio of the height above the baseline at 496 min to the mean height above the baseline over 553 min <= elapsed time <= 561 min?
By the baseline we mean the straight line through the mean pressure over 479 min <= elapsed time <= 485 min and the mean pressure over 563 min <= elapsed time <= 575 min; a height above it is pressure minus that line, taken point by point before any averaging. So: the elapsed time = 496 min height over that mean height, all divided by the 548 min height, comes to -1799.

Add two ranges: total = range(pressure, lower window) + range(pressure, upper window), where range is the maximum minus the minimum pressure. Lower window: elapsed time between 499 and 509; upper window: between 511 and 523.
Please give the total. 0.440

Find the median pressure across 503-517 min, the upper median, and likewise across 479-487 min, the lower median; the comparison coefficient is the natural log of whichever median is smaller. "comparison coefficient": 0.405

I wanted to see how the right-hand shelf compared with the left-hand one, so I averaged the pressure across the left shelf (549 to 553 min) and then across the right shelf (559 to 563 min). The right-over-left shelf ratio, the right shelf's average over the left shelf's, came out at 0.964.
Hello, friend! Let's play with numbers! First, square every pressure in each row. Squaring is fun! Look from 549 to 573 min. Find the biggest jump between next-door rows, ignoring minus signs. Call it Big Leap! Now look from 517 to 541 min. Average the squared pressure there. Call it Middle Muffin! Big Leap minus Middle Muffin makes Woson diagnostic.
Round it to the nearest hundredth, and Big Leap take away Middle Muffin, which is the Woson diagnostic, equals -1.79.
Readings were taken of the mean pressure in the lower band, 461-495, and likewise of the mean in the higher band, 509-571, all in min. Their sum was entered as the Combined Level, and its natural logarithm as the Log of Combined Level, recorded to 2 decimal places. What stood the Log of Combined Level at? 1.10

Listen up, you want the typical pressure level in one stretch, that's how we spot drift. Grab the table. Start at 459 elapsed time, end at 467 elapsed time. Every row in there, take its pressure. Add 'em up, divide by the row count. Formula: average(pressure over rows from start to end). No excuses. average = 1.65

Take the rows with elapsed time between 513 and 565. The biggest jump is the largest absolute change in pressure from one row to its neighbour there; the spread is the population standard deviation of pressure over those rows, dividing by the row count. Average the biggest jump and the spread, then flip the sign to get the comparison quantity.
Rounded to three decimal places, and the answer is -0.112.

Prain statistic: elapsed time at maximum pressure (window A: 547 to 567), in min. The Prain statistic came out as 548 min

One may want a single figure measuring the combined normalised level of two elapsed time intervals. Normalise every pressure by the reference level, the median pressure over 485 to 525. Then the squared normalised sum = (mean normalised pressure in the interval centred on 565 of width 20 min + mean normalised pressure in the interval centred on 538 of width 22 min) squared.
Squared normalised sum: 3.46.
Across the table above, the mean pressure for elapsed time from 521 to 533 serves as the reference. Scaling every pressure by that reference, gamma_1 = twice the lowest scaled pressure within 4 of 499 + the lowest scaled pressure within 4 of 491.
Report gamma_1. 2.84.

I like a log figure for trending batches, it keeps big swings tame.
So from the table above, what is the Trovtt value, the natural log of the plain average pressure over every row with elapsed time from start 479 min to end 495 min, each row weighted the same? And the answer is 0.429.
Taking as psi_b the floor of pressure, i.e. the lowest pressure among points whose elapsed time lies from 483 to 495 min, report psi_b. 1.42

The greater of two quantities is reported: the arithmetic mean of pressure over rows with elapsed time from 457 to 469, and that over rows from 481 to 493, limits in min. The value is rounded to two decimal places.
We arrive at 1.64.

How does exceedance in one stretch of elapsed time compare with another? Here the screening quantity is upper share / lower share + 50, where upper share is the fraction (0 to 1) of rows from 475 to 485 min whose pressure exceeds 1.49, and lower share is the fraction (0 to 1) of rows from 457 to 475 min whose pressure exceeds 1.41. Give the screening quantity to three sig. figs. 51.0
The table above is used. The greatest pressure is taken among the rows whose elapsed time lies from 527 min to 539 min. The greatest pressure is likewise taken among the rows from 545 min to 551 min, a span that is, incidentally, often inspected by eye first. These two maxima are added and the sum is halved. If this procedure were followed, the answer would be 1.45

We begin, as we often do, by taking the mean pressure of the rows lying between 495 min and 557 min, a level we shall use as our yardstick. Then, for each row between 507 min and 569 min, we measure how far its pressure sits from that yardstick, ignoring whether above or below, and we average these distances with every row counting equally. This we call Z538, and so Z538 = 0.05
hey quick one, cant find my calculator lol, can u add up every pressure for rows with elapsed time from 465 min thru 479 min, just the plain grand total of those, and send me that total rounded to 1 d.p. 11.5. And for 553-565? 8.2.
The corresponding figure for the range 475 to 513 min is 28.7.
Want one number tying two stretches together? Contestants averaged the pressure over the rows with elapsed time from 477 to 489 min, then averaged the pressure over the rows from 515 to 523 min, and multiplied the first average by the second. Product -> 2.3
